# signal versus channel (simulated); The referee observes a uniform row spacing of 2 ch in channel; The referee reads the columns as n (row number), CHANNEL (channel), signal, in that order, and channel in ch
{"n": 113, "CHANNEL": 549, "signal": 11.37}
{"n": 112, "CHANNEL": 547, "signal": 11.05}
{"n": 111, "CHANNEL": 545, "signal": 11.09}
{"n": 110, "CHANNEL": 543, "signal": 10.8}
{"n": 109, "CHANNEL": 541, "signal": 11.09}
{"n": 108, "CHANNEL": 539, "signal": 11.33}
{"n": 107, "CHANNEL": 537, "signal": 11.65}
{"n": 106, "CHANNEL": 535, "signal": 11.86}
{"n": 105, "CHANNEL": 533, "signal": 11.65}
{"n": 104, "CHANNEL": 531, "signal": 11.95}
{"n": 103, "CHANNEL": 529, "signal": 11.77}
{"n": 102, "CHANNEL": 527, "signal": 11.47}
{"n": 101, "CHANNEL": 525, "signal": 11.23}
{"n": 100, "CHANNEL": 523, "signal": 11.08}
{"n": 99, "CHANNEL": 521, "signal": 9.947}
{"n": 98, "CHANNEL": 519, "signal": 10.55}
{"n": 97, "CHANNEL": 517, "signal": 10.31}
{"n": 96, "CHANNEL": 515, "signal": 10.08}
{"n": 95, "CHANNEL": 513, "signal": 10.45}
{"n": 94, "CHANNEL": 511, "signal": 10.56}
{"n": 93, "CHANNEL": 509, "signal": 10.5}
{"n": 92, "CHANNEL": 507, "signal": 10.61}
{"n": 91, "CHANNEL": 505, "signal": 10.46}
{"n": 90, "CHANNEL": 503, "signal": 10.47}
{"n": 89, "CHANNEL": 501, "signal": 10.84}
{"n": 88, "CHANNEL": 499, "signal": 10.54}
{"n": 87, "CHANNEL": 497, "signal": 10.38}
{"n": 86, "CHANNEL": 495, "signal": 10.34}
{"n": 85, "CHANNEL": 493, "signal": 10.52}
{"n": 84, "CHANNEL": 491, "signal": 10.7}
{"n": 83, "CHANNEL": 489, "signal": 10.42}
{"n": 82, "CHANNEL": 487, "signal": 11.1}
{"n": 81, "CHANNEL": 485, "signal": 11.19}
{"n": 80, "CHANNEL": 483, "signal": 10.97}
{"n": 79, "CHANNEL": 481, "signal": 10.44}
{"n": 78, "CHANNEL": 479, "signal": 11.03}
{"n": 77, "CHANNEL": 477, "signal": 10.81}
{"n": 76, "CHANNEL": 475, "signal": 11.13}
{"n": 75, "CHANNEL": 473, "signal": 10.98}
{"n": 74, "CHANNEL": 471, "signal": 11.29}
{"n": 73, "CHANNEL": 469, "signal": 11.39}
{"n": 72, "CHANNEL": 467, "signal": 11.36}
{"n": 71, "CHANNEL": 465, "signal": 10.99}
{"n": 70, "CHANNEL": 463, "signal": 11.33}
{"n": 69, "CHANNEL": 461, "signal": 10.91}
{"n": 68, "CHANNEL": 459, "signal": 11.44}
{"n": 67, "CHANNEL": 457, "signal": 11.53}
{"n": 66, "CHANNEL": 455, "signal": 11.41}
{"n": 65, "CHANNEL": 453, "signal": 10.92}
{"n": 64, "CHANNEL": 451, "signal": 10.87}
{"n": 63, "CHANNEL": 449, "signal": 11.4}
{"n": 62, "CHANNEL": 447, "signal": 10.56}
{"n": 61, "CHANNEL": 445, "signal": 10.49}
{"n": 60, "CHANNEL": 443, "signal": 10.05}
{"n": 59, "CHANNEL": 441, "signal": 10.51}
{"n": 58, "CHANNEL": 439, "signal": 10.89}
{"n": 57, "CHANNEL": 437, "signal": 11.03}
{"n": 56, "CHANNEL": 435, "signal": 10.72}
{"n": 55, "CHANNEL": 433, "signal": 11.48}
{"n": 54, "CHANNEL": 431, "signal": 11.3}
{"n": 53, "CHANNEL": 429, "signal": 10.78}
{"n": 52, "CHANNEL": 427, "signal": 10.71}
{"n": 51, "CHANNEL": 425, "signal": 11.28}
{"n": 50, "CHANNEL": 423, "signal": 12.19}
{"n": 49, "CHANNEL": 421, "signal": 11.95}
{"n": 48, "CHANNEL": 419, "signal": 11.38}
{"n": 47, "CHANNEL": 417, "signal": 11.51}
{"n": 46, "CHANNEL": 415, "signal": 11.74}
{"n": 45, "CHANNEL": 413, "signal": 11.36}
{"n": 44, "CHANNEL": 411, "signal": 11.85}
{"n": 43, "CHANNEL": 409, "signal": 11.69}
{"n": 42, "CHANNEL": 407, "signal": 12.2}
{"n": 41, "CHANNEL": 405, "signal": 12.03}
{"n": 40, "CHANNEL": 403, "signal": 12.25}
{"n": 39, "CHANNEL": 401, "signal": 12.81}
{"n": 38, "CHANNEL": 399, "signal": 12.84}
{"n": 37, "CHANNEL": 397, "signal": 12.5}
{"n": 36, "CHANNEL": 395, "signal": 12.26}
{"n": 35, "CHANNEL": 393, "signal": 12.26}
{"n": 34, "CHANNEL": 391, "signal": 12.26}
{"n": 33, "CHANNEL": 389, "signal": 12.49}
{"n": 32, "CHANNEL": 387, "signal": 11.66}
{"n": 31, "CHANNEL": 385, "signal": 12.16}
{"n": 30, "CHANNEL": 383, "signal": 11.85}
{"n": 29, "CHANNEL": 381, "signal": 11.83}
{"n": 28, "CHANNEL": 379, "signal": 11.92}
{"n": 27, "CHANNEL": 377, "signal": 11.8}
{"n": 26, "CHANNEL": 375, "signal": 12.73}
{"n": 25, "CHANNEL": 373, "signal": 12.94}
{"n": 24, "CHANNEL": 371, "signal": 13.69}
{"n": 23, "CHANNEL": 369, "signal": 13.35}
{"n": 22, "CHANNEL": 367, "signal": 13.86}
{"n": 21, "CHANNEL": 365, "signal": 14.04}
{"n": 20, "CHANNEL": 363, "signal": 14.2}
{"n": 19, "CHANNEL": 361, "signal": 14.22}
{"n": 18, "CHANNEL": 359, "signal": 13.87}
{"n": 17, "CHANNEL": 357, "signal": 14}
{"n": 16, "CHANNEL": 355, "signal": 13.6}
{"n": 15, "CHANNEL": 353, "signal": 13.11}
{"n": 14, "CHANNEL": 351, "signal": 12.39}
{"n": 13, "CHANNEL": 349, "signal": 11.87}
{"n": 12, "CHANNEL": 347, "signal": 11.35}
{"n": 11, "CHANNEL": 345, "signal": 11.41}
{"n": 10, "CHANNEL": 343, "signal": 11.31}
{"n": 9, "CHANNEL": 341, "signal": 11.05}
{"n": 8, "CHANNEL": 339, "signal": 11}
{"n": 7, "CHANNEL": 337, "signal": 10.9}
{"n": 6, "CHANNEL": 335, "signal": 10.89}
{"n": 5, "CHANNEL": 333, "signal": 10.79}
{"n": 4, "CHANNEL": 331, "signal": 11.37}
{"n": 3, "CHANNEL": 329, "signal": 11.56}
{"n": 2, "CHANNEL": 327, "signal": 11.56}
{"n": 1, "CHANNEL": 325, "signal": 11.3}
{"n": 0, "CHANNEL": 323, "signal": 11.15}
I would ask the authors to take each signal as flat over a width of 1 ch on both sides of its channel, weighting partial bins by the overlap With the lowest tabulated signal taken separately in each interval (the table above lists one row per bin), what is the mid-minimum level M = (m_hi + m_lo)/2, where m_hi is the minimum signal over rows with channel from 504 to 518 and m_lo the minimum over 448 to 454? 10.5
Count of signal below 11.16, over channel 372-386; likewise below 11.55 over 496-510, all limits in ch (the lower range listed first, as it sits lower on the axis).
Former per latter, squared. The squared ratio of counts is 0.0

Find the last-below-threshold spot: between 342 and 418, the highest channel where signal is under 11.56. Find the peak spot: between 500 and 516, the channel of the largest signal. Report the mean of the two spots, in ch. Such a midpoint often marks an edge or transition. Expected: 459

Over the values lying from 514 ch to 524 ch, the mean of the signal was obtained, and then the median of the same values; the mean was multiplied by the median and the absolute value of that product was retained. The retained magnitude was 107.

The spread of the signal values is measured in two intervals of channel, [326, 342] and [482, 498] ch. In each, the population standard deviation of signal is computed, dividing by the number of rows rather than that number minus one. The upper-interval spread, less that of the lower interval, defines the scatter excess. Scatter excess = 0.0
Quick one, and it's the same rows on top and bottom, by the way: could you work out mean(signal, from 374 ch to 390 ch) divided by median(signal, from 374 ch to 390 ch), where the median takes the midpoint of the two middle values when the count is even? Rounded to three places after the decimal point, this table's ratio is 1.014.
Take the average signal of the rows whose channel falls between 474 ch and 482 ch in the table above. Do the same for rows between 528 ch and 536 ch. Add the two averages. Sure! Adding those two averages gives 22.7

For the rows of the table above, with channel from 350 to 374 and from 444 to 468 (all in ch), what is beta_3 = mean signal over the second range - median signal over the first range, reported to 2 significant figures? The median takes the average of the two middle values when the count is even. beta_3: -2.7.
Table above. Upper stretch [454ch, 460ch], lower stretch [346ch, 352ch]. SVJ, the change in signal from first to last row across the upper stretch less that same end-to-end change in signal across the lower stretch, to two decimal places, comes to -1.01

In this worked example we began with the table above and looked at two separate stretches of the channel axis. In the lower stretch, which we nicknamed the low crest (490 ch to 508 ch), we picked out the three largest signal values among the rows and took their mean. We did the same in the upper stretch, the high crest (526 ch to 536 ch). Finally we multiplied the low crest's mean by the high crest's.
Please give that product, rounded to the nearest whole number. 127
